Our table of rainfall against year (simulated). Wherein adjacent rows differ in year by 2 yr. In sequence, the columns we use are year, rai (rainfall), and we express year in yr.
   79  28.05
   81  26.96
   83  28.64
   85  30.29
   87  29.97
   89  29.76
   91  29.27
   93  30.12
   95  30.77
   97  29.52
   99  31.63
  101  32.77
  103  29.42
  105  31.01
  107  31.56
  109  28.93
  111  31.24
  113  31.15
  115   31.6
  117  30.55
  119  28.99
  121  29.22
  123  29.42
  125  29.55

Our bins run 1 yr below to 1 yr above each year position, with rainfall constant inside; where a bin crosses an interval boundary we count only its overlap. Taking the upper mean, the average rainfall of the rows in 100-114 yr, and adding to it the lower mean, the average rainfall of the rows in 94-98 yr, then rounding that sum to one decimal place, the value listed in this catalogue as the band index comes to 61.0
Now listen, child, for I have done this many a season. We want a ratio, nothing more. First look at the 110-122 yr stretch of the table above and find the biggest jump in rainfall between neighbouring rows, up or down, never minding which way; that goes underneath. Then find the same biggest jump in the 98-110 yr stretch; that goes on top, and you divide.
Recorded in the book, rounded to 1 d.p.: 2.1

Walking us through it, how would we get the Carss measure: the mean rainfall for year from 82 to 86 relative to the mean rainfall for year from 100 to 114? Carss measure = 0.95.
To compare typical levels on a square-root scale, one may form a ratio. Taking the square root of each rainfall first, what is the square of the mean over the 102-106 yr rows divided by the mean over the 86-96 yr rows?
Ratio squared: 1.01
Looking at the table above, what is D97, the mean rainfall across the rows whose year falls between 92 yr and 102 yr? 31.0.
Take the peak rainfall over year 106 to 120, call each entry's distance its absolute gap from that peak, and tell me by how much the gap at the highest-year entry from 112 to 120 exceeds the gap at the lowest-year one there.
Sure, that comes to 2.2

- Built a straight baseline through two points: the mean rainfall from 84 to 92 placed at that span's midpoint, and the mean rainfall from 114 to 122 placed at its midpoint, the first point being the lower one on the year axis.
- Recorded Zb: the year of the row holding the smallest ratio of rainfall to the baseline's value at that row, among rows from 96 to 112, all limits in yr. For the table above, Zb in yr 109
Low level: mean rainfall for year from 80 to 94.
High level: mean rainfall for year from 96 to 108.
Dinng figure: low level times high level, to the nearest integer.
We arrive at 907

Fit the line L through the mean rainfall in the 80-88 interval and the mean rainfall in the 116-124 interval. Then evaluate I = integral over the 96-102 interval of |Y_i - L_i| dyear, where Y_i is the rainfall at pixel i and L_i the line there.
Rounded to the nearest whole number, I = 13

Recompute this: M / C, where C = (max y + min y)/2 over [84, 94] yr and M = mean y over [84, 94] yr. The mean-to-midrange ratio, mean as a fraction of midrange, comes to 1.00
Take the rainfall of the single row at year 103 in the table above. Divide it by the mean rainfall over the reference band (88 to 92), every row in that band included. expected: 1.00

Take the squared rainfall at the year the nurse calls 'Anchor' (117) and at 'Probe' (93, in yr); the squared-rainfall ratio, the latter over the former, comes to 0.97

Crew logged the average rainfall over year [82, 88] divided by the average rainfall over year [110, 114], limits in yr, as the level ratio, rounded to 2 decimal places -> 0.95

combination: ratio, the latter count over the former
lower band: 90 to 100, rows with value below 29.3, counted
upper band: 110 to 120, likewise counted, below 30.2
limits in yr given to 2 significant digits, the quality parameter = 1.0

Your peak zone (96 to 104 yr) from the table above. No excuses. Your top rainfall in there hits 32.77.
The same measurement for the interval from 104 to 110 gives 31.56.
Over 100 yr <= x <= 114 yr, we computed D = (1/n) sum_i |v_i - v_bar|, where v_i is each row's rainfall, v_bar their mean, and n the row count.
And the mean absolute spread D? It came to 0.97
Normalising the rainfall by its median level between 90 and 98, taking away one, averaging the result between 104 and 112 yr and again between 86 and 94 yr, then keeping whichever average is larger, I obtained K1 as 0.029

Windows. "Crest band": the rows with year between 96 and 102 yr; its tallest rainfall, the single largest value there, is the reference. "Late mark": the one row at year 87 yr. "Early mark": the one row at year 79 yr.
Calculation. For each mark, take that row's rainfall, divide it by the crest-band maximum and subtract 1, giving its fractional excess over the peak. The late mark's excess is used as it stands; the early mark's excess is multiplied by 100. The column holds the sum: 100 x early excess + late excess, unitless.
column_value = -14.5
